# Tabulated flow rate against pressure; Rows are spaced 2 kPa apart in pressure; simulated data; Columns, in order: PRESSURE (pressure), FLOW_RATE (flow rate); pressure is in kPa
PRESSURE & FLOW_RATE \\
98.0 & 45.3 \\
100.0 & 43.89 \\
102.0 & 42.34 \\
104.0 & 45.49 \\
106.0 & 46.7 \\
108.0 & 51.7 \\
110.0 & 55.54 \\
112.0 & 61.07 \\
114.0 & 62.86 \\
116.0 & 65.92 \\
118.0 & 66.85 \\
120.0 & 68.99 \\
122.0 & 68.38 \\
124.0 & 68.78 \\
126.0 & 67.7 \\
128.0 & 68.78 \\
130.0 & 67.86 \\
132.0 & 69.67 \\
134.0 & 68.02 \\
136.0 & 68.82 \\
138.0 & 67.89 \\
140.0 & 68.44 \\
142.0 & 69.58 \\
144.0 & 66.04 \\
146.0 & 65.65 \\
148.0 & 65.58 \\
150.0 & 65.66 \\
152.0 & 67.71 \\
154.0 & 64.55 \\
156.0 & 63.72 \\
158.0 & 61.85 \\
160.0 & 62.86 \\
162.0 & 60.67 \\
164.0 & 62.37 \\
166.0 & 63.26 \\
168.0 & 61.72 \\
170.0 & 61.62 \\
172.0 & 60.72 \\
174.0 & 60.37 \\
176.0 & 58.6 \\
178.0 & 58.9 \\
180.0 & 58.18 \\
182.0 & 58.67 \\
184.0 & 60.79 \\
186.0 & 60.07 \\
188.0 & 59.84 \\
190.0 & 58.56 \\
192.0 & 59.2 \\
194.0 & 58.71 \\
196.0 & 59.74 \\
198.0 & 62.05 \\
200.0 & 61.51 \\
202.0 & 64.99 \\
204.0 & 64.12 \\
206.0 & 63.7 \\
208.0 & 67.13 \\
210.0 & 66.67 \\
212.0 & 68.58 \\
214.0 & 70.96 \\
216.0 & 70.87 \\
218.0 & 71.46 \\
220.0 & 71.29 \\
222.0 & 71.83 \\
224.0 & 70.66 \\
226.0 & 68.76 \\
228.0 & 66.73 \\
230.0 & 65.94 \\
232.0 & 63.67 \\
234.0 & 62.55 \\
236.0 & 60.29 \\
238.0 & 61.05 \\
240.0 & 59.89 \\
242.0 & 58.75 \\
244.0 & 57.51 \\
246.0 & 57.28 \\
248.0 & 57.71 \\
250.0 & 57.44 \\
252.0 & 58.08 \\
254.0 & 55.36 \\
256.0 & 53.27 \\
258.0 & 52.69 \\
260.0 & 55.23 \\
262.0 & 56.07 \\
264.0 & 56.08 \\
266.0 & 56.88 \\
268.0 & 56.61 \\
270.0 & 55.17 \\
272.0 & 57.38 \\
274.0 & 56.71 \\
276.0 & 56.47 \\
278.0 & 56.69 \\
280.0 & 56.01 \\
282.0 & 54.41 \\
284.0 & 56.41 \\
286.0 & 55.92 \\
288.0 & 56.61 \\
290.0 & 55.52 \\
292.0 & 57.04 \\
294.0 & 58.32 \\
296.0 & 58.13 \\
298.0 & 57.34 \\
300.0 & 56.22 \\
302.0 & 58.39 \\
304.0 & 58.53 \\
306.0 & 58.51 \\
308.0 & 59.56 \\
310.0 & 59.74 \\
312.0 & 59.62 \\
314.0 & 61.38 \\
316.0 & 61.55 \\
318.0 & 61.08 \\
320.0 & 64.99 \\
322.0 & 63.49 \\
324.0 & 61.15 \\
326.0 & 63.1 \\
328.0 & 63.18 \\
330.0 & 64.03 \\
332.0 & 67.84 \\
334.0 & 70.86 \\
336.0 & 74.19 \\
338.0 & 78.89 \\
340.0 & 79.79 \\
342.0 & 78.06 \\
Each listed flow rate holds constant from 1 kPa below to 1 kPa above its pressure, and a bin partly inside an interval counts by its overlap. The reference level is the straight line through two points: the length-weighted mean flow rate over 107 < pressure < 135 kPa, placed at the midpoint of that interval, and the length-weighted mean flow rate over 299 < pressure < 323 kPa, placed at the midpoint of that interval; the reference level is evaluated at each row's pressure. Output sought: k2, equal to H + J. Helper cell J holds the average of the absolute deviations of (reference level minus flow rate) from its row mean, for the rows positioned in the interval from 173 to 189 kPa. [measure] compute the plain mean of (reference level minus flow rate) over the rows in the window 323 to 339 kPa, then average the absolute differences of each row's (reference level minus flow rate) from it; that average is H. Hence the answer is 6.0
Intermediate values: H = 5.2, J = 0.9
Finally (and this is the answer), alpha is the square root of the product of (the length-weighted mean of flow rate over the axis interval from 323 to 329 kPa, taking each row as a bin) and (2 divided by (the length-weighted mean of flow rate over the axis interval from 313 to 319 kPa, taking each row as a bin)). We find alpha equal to 1.43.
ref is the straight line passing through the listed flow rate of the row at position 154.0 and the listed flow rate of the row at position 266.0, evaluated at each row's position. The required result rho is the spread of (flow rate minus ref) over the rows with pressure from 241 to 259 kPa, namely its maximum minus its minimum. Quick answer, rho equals 5.0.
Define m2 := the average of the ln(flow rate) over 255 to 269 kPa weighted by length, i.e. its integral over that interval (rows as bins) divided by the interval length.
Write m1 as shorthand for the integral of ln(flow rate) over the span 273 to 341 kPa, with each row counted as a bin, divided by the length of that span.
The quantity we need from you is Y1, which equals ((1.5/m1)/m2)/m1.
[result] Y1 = 0.0221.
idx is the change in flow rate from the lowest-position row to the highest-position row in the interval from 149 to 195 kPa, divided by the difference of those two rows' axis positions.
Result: -0.2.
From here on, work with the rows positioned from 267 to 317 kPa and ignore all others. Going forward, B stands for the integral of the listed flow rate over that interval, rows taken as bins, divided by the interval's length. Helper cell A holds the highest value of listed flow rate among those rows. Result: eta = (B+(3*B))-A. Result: 169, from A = 61.55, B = 58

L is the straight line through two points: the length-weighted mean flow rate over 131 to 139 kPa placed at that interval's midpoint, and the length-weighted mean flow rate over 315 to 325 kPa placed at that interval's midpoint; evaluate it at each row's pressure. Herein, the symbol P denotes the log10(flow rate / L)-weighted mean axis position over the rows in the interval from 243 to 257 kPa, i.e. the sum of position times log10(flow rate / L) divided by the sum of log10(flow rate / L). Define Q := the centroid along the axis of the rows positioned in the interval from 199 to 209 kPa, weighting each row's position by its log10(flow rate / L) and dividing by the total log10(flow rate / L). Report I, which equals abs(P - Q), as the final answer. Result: 48.7 kPa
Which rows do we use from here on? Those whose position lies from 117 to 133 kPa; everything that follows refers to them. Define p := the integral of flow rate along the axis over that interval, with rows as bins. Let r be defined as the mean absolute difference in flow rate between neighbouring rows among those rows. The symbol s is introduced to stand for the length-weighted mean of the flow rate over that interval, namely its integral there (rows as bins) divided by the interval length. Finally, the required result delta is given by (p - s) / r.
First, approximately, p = 1094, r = 1.1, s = 68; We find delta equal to 893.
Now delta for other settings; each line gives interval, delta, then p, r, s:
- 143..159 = 809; 1042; 1.2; 65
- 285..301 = 894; 910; 1.0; 57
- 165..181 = 1117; 967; 0.8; 60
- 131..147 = 793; 1088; 1.3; 68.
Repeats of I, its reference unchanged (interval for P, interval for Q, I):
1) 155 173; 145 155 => 14.5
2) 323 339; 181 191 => 149.5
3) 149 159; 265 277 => 115.6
